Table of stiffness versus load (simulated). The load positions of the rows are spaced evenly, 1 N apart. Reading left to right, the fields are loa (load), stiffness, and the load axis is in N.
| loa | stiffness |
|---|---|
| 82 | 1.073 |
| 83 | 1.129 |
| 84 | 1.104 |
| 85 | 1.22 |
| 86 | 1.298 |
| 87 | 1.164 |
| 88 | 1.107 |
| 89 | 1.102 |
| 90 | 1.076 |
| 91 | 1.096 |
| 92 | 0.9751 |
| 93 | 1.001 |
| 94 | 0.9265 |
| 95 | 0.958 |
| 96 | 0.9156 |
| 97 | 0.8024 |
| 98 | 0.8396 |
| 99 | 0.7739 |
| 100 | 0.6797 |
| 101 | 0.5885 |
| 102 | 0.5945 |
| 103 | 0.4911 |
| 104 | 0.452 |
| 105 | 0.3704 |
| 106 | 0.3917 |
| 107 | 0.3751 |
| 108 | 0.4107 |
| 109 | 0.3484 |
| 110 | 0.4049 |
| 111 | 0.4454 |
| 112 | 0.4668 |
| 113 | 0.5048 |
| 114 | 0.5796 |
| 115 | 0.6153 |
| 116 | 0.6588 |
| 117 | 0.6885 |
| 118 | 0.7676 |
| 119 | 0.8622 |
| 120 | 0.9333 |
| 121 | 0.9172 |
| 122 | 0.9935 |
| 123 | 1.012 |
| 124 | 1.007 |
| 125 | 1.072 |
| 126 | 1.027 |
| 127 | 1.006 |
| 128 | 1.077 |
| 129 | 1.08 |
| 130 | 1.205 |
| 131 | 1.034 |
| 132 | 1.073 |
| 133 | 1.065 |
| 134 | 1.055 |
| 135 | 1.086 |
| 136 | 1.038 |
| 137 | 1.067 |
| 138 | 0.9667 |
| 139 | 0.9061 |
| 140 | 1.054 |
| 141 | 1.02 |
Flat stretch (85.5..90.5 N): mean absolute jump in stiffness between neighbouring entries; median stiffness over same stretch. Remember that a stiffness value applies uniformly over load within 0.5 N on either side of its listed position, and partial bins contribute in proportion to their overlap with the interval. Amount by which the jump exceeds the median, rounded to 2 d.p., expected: -1.05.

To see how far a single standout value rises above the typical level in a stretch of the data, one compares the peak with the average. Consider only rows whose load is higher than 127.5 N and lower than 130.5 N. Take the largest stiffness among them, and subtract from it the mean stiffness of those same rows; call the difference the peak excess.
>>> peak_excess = 0.084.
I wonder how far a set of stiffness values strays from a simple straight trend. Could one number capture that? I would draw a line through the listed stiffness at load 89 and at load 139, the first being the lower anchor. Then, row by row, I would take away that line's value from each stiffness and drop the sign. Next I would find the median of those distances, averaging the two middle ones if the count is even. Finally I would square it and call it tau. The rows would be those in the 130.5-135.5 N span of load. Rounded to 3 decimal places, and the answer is 0.018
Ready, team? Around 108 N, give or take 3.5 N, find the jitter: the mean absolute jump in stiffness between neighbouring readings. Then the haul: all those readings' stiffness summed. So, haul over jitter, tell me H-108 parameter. 71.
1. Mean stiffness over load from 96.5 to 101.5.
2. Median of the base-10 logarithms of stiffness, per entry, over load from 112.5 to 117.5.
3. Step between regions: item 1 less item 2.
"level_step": 0.95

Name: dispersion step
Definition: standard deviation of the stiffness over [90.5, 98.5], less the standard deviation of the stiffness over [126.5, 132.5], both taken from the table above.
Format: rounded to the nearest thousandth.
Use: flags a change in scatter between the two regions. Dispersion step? 0.024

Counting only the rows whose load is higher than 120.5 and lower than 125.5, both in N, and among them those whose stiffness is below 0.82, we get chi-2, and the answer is 0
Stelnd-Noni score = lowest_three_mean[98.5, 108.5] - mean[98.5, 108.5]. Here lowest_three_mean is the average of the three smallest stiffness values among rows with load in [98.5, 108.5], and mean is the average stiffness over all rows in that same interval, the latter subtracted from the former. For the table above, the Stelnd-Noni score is -0.13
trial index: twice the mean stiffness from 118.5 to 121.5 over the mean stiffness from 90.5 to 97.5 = 1.9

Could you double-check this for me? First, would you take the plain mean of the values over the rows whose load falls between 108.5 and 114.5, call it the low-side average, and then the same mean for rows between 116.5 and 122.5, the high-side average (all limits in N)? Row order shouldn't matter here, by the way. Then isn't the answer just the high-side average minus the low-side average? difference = 0.4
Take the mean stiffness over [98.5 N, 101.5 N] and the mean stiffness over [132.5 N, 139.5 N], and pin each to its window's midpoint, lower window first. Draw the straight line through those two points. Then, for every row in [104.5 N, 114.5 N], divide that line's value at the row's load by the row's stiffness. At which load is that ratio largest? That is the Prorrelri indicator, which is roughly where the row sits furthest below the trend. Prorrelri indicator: 109 N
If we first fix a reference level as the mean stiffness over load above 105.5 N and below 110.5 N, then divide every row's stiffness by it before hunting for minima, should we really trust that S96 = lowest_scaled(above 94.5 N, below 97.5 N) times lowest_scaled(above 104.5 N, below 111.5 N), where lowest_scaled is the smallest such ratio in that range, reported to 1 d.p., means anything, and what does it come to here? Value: 1.9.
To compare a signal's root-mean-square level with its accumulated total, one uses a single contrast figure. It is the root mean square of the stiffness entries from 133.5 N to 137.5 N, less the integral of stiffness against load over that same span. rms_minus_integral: -3.2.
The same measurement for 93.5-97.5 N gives -2.7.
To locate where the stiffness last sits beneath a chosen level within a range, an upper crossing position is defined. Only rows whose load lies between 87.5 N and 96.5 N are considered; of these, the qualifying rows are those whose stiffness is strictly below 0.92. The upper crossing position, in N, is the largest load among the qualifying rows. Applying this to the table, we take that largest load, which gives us 96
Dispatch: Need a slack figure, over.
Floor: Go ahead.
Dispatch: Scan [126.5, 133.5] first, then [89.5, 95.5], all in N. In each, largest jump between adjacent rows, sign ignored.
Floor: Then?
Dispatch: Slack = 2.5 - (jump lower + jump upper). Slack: 2.21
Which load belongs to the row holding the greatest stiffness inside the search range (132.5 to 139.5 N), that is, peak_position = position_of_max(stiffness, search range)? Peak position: 135 N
